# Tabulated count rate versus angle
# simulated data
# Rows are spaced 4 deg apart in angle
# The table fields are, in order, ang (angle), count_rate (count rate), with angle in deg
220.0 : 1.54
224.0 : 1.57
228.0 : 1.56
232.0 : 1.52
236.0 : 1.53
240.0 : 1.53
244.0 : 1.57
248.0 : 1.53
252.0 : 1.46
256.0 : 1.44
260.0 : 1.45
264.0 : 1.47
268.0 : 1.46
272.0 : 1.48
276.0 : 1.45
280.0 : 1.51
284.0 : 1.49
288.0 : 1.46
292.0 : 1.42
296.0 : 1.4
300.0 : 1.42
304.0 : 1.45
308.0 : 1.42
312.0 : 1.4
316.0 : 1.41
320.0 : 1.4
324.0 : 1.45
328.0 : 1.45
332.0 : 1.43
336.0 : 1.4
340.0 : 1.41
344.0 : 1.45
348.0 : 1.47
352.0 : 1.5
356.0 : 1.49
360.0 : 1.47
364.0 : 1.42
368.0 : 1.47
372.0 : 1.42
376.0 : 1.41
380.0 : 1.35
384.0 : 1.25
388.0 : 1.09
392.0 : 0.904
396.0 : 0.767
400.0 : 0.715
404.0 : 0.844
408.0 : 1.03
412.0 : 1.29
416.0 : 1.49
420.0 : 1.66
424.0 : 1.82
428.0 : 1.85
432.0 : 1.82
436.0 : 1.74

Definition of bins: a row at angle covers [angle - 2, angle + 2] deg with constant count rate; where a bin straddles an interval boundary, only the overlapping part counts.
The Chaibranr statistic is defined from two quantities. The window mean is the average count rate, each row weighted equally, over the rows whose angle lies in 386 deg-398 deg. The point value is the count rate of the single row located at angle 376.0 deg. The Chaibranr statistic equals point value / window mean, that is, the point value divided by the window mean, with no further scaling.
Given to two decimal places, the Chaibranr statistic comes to 1.53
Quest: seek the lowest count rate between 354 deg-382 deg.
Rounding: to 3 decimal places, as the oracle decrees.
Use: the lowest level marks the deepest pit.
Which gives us 1.350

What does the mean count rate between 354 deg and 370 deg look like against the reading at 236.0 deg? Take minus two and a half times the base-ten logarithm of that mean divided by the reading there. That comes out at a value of 0.049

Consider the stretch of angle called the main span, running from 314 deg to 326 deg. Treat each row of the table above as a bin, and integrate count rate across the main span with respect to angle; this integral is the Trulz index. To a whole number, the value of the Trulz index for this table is 17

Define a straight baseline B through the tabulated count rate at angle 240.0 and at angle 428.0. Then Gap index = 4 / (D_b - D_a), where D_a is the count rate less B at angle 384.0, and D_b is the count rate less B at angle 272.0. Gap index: 10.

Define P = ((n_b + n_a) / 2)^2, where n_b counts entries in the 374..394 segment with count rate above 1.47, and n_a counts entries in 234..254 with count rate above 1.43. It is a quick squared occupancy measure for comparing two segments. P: 6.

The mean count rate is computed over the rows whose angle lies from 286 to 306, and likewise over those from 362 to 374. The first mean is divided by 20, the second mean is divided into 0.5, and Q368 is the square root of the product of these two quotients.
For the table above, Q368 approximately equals 0.158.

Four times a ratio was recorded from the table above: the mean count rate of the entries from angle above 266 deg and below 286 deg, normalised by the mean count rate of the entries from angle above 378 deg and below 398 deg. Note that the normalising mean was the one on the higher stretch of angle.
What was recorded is 5.5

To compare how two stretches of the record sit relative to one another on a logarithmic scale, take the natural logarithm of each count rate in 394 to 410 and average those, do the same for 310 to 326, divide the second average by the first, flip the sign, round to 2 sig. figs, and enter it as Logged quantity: 1.9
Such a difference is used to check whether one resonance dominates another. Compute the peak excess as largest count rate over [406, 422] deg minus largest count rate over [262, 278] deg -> 0.18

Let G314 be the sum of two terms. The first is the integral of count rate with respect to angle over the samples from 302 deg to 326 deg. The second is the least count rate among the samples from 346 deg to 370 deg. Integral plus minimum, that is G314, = 35.5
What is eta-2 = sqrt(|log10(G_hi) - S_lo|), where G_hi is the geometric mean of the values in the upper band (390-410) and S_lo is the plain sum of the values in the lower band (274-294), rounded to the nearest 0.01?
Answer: 2.72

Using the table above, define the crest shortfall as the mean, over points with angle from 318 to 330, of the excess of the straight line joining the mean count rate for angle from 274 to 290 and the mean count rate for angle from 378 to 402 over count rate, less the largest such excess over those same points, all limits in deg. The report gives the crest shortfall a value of -0.051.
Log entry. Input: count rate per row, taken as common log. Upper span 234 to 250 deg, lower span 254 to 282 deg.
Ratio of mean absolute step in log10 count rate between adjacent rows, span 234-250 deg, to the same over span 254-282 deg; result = 1.01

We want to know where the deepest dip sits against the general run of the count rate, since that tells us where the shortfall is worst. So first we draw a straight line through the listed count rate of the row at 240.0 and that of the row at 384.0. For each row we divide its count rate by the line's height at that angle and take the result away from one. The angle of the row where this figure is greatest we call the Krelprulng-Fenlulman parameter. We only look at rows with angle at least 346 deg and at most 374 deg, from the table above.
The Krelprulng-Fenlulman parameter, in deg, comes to 364.0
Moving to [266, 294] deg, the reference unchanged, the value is 268.0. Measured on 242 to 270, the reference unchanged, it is 256.0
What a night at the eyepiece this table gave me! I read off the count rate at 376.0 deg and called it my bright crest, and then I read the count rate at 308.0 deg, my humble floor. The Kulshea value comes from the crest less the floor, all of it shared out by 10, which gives -0.0010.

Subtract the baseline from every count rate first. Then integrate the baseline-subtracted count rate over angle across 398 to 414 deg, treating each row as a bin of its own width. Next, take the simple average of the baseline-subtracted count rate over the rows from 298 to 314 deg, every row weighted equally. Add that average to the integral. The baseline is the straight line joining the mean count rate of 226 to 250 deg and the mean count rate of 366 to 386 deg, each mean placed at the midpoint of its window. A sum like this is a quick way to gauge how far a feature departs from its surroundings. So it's -6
